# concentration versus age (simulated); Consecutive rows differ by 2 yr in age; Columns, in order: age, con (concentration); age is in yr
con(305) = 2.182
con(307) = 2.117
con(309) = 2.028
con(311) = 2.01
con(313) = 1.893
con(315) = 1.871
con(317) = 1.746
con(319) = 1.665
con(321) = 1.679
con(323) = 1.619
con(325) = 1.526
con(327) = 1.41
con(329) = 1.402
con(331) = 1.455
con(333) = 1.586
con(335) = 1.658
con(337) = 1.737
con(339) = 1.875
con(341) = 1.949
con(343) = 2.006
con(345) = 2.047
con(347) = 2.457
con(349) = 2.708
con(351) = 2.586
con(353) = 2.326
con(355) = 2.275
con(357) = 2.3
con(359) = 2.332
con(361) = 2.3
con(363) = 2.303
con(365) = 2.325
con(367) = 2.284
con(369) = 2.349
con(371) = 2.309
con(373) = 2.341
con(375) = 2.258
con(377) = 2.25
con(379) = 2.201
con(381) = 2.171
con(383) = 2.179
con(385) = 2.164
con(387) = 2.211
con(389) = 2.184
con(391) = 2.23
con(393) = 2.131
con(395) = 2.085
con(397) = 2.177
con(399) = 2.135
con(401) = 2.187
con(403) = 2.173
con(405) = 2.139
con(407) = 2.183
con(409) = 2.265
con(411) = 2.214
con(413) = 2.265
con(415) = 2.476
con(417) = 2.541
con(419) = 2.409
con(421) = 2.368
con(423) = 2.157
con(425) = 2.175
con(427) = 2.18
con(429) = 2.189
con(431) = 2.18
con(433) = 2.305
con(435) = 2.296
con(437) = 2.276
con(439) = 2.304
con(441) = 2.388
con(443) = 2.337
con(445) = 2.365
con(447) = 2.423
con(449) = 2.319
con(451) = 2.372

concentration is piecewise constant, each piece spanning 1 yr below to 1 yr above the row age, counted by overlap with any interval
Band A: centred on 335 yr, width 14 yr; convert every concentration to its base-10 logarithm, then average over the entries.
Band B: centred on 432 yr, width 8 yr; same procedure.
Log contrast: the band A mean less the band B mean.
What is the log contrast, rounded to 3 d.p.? -0.132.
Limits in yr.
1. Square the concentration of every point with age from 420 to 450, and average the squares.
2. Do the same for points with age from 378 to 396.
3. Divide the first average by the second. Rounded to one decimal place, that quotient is 1.1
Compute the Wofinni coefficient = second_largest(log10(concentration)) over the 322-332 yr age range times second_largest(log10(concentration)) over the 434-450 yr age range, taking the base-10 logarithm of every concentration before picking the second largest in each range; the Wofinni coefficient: 0.069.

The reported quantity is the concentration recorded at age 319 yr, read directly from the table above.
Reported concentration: 1.665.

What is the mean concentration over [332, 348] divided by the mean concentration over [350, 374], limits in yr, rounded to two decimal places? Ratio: 0.82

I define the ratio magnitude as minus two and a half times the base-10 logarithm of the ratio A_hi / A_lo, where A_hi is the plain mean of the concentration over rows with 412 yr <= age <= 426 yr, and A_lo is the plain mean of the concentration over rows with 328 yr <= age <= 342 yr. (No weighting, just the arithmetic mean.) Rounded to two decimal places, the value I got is -0.37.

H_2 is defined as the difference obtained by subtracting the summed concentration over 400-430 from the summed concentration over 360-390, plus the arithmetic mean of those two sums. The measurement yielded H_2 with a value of 34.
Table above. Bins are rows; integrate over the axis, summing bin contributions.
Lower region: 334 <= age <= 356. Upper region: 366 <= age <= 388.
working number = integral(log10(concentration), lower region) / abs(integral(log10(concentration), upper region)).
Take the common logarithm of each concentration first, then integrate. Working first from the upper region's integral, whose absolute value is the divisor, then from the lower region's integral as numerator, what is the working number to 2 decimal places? 0.93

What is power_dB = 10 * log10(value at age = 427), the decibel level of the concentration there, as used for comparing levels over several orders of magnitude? 3.38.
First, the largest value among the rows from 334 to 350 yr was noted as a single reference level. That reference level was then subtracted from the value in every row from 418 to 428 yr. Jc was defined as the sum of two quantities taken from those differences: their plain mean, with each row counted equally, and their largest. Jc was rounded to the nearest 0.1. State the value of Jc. -0.7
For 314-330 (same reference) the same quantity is -1.9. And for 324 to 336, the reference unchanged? -2.3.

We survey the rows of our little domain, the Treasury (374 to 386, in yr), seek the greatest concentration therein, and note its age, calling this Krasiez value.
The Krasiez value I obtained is 375 yr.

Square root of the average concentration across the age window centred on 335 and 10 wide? 1.29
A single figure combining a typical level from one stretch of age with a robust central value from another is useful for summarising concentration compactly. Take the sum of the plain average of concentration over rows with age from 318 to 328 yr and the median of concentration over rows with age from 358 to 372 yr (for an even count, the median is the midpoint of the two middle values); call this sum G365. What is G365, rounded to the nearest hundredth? 3.89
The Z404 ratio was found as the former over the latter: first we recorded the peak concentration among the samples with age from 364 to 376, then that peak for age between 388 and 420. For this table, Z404 0.92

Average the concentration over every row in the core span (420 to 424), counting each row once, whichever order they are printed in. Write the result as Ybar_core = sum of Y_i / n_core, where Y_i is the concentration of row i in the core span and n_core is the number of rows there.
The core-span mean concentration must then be 2.3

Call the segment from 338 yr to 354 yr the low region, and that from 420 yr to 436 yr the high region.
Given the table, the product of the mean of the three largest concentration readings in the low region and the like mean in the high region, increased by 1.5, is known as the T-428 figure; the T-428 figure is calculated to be 7.5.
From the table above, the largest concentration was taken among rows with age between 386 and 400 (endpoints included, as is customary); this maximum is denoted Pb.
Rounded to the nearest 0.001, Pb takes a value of 2.230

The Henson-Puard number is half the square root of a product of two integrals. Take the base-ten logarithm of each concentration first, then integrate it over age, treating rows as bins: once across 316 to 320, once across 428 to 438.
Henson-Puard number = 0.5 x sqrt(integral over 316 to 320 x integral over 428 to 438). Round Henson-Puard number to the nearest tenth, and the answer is 0.9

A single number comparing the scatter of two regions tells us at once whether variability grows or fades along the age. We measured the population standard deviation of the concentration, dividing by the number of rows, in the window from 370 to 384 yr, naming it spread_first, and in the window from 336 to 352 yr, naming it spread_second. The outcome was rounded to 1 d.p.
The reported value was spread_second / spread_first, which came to 5.6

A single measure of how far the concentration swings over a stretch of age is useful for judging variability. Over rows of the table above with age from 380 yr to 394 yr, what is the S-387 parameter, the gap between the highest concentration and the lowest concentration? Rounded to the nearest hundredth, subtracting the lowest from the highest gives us 0.10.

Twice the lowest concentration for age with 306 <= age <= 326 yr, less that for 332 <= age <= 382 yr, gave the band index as 1.47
